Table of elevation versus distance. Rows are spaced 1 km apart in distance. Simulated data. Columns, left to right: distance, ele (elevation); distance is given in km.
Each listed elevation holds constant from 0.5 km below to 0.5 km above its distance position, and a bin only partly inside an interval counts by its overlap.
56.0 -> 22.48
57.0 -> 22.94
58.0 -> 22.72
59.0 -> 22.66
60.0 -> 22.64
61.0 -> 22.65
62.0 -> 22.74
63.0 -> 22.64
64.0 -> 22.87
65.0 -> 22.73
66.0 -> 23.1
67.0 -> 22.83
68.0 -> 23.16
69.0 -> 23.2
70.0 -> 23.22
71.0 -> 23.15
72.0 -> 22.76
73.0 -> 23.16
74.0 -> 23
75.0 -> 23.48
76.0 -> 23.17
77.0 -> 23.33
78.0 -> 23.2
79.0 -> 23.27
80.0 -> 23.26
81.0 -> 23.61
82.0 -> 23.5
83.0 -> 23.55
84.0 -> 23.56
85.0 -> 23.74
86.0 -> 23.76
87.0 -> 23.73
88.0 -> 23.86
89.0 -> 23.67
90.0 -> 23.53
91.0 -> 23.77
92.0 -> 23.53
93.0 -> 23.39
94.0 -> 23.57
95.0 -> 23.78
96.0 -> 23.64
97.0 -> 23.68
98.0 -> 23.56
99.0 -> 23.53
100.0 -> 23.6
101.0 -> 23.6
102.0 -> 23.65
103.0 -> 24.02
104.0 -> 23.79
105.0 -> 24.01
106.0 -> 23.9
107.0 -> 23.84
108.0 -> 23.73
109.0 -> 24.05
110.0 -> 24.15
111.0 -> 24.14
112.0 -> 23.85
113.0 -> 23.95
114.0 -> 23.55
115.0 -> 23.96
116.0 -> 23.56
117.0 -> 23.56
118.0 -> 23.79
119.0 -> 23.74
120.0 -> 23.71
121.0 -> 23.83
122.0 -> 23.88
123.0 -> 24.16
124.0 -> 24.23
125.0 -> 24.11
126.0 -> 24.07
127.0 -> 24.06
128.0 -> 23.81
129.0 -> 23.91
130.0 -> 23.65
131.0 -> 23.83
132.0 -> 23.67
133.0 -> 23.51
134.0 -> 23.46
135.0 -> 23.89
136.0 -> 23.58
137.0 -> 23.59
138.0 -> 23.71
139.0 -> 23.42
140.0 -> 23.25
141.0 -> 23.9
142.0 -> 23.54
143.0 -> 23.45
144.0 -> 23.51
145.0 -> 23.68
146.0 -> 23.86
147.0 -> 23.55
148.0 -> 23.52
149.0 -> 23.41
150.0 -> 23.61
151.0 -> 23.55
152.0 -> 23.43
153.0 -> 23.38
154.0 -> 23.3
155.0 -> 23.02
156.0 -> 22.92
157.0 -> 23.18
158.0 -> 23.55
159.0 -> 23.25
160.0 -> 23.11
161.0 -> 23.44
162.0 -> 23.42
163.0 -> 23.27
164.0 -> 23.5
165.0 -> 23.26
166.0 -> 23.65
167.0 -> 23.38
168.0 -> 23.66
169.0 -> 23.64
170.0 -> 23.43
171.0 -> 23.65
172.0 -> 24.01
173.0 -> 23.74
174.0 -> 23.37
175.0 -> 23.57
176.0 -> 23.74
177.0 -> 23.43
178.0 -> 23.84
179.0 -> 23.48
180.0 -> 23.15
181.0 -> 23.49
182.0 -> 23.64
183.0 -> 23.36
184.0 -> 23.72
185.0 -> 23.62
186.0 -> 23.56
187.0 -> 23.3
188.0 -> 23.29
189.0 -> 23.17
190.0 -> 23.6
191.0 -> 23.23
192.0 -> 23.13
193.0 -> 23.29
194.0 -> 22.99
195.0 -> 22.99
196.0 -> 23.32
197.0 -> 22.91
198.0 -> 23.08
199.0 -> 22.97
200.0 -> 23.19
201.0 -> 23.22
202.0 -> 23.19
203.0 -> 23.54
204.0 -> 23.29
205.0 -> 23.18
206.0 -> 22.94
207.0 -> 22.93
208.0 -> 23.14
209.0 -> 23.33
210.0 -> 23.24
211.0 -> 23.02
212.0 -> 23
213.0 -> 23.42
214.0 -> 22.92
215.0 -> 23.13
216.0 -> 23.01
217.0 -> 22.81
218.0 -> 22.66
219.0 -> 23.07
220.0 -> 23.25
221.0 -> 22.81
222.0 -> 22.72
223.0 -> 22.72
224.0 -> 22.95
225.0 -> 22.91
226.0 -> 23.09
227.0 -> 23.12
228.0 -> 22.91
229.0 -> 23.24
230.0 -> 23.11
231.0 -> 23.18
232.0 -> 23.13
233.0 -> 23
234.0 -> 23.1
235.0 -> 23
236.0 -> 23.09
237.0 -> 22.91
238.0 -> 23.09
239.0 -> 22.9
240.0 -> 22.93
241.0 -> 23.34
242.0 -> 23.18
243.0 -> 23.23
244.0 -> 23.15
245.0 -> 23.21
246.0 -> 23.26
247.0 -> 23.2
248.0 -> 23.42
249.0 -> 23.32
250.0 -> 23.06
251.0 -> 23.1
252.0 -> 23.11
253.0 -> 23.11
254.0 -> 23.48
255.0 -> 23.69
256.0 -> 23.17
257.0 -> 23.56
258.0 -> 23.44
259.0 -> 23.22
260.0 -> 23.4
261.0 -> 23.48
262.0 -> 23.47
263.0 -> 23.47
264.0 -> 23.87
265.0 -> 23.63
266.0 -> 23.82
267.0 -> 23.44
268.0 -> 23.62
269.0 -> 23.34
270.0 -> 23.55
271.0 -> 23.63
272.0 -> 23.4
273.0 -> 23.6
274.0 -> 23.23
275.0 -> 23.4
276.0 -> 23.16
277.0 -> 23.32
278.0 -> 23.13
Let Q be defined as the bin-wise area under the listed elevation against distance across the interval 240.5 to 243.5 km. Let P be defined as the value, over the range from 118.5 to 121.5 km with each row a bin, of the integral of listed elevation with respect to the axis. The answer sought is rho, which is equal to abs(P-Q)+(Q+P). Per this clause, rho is 143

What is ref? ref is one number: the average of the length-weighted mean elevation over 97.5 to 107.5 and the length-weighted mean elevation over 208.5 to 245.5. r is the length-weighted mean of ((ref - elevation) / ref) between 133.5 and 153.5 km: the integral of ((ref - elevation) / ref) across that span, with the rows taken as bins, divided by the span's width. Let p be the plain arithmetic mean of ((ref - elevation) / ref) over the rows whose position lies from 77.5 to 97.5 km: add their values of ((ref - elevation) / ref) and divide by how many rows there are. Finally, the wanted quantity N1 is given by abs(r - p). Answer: 0.001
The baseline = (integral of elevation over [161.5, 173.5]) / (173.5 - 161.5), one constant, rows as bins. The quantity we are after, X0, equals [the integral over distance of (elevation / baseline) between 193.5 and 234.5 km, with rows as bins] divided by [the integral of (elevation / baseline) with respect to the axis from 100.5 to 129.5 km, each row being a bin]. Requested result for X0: 1.4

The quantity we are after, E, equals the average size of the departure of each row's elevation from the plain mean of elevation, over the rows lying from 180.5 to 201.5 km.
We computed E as 0.19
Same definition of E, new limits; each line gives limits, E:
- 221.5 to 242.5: 0.13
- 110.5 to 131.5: 0.16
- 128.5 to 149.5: 0.15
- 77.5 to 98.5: 0.14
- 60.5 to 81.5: 0.23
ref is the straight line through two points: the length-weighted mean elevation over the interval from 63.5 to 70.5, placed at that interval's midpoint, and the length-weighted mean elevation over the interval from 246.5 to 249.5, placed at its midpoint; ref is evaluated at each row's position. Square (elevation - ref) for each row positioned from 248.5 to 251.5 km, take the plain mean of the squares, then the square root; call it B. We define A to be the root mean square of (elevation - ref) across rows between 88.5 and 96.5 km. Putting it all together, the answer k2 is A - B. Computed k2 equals 0.37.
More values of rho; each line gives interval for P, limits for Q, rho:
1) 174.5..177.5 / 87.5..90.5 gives 142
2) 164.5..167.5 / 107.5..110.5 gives 144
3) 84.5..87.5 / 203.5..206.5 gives 142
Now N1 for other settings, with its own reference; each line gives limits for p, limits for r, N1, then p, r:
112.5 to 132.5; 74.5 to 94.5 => 0.014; -0.019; -0.0053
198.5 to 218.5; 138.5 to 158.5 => 0.015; 0.013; -0.0022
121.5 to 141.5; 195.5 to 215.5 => 0.027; -0.016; 0.0108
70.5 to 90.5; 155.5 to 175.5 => 0.002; -0.001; -0.0021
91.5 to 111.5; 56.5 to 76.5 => 0.035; -0.015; 0.0196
